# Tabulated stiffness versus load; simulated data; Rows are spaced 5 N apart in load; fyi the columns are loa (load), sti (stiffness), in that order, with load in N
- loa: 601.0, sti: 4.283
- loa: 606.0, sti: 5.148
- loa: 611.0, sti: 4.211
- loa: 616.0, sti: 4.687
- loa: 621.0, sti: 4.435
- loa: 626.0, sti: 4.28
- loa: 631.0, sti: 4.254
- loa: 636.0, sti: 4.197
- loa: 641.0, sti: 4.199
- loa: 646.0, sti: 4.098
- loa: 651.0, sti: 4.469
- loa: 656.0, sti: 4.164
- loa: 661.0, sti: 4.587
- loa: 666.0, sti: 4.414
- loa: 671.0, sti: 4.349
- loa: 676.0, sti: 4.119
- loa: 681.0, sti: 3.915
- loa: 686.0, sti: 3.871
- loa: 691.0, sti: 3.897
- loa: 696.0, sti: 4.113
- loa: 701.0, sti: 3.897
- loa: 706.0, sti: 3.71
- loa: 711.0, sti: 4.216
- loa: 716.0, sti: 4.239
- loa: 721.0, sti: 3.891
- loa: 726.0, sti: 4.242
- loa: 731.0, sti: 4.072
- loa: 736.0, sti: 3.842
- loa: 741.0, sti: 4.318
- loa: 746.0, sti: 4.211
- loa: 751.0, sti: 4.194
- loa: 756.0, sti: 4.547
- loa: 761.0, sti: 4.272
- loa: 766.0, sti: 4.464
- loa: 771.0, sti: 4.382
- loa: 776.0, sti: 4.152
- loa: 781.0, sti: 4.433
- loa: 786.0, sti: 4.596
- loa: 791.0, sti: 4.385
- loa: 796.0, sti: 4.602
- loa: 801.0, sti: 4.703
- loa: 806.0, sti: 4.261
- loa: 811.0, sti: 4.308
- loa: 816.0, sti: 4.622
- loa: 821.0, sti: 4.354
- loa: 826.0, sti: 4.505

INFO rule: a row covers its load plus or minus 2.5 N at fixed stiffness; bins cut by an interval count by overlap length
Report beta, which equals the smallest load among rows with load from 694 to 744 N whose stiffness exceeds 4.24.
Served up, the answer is 726.0 N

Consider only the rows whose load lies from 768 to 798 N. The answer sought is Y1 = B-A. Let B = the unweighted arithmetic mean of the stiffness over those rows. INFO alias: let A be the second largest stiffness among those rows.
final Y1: -0.17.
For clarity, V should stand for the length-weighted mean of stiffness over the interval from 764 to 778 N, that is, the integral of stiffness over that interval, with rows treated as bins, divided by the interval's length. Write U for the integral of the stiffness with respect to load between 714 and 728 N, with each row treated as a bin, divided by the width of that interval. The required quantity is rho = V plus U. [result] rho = 8.45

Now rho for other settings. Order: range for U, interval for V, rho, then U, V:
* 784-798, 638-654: 8.77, 4.5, 4.25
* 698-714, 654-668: 8.35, 4.0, 4.40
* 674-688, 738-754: 8.20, 4.0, 4.24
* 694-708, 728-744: 7.99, 3.9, 4.09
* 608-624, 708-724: 8.57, 4.5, 4.11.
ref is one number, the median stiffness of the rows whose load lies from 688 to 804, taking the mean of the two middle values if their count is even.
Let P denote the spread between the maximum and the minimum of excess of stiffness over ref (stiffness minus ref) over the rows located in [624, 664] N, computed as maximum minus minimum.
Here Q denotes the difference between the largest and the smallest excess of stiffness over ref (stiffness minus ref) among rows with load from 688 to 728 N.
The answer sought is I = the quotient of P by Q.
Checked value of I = 0.92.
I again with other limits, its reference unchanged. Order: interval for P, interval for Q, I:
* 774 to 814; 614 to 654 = 0.94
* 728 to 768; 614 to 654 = 1.20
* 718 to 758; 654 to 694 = 0.98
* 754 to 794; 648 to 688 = 0.62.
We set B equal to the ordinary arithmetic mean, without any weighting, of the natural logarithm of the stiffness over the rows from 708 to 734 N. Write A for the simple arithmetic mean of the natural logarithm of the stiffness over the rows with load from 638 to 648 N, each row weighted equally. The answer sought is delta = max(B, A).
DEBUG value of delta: 1.42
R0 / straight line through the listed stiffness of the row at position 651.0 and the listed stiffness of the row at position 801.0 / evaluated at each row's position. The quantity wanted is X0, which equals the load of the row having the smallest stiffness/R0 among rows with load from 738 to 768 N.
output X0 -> 751.0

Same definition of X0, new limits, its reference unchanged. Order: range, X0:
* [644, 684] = 681.0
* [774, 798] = 776.0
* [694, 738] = 706.0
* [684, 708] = 706.0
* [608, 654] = 646.0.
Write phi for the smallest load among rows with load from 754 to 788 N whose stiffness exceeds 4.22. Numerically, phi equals 756.0 N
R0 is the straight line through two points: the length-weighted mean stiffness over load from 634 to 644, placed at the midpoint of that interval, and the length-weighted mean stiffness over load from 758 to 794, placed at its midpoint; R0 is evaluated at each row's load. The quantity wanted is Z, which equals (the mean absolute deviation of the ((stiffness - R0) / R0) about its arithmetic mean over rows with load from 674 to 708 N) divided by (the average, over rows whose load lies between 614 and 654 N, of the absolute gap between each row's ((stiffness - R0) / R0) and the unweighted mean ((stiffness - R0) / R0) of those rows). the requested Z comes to 0.7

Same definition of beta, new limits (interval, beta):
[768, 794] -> 771.0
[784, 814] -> 786.0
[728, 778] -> 741.0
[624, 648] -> 626.0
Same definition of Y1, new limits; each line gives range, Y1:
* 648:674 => -0.07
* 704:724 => -0.20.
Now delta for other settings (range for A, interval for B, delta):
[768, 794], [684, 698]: 1.48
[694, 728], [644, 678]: 1.46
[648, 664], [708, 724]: 1.48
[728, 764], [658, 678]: 1.47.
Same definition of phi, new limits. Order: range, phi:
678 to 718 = 716.0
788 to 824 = 791.0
